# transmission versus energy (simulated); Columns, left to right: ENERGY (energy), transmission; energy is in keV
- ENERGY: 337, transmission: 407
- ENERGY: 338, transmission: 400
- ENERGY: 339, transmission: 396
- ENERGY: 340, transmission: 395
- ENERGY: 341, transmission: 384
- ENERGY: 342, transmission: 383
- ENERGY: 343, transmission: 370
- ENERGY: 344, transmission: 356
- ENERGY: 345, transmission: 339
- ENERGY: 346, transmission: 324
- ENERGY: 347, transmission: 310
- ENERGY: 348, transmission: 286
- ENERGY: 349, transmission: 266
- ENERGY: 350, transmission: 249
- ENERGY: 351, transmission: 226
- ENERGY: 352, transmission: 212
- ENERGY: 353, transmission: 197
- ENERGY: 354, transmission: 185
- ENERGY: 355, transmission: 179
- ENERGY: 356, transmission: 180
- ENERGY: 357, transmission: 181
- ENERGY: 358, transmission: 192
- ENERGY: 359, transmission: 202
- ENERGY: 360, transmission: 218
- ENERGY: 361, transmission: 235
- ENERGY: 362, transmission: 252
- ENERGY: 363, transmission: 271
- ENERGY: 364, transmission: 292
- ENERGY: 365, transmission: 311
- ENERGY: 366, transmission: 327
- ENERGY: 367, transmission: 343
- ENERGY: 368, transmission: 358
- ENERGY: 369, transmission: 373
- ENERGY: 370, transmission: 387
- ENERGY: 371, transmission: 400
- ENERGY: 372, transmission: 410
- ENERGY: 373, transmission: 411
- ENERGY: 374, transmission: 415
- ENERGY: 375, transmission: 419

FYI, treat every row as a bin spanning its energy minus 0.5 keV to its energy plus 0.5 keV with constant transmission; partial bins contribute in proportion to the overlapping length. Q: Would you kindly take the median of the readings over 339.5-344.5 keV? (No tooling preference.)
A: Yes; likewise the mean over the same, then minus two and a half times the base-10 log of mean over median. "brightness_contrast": 0.0154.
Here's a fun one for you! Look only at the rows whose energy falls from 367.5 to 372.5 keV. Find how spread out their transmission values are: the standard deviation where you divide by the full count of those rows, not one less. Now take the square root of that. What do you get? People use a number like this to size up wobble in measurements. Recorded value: 4.31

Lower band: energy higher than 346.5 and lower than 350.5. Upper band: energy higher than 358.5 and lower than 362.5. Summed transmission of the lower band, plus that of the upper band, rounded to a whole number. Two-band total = 2018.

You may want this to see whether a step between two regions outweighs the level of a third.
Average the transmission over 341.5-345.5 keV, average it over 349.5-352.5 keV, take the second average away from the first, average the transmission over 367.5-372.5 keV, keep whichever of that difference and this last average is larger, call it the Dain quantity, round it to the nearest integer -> 386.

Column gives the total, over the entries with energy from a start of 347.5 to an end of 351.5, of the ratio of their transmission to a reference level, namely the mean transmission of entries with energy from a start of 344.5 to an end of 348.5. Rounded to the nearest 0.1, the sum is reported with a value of 3.3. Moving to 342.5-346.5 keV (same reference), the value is 4.4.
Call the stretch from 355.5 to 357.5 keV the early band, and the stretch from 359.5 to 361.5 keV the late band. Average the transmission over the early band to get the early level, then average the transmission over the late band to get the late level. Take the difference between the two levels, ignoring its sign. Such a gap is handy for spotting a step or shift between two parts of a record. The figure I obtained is 46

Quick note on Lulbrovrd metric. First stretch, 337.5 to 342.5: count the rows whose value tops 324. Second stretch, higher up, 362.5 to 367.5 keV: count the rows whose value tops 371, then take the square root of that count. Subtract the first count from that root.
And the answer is -5.0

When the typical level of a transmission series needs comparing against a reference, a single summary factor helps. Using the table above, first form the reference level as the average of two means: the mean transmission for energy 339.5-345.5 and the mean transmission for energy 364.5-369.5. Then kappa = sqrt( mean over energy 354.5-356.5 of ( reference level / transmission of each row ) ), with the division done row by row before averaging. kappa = 1.41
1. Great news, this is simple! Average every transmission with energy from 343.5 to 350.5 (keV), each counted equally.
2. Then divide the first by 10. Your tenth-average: 30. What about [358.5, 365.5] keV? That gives 25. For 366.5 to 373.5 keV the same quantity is 38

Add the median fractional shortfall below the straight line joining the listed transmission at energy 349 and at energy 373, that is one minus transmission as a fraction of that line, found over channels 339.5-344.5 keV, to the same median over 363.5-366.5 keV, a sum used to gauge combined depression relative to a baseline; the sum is -0.57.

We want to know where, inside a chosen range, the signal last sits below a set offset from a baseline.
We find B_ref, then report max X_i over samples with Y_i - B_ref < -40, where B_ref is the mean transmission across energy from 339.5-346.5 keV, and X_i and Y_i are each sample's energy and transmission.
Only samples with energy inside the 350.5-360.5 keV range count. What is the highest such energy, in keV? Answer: 360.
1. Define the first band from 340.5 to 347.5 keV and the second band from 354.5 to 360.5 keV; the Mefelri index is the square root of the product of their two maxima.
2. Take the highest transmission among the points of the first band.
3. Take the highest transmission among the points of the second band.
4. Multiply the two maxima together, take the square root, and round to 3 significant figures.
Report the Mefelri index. 289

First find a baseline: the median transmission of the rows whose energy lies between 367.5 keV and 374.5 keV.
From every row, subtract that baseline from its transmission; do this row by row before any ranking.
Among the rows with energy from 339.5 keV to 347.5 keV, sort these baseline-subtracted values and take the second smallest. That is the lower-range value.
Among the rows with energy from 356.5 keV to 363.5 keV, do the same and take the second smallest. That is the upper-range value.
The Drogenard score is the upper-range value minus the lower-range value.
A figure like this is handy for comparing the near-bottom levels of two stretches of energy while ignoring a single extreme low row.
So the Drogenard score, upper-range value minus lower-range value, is -132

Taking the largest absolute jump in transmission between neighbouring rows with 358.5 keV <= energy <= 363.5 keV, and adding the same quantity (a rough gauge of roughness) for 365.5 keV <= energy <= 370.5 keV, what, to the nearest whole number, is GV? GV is 35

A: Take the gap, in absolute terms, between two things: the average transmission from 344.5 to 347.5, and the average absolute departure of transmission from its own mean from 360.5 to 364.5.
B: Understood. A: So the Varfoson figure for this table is 305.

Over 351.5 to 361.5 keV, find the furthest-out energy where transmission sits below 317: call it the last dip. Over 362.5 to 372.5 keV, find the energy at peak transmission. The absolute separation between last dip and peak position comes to 11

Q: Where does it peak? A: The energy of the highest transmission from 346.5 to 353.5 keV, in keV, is 347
